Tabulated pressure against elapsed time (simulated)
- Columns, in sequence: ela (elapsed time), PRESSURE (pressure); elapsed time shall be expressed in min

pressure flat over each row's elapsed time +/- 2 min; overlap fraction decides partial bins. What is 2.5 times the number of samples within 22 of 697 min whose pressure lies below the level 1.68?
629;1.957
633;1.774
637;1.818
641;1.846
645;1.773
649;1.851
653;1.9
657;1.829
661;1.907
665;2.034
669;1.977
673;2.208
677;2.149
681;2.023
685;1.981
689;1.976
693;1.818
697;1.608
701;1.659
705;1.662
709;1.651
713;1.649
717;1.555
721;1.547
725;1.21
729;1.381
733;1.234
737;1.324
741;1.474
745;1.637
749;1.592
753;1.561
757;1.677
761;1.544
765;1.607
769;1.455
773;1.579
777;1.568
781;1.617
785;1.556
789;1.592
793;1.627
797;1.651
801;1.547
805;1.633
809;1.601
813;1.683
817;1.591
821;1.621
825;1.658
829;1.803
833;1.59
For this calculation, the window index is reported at 15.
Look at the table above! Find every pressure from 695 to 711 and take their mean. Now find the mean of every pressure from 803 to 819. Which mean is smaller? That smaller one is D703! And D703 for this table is 1.63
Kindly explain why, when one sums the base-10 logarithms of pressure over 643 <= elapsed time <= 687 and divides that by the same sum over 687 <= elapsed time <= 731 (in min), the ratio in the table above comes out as 1.44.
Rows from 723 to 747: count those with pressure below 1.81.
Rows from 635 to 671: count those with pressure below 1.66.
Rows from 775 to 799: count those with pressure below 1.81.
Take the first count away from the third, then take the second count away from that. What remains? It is 0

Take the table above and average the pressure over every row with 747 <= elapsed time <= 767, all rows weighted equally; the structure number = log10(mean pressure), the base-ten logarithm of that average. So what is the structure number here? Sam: 0.203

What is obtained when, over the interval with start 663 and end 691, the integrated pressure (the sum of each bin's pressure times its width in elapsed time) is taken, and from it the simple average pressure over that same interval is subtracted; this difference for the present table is 55.3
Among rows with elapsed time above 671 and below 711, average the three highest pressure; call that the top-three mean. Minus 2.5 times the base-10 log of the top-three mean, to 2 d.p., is -0.82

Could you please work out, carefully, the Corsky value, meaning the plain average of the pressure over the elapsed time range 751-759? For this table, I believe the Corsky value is 1.6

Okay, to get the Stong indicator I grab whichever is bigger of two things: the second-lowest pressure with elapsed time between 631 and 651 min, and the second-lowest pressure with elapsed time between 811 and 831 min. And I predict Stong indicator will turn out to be 1.77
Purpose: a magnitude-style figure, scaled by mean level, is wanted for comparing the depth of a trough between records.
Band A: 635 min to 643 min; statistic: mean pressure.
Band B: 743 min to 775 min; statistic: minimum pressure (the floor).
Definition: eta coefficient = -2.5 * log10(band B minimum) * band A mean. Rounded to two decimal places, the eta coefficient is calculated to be -0.75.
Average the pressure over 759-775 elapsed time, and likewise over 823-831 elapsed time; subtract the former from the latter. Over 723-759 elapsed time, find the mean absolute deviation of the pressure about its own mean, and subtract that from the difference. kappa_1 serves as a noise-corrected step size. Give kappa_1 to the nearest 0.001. 0.036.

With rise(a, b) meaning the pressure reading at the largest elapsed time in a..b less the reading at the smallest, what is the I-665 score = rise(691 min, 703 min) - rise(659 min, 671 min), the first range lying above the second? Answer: -0.23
